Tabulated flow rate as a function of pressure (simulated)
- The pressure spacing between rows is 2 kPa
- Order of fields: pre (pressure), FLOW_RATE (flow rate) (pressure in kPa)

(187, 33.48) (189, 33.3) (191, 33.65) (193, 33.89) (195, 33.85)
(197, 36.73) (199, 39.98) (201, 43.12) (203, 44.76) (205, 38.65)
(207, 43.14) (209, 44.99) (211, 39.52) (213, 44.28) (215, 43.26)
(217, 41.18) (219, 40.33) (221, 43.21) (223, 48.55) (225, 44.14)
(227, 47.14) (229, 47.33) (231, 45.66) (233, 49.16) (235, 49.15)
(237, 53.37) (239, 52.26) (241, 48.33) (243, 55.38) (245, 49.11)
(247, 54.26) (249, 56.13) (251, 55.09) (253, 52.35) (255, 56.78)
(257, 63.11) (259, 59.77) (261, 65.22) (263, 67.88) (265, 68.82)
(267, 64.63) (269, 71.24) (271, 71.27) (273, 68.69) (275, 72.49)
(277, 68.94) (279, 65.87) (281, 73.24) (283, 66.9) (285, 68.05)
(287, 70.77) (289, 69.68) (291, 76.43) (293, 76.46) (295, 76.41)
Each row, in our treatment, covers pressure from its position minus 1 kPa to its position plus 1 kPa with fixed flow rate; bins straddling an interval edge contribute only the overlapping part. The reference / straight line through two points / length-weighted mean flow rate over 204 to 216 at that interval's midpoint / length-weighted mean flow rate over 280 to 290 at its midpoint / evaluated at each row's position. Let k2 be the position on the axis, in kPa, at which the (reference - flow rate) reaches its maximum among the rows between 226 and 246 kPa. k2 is 245 kPa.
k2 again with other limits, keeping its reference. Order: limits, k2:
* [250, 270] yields 253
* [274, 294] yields 283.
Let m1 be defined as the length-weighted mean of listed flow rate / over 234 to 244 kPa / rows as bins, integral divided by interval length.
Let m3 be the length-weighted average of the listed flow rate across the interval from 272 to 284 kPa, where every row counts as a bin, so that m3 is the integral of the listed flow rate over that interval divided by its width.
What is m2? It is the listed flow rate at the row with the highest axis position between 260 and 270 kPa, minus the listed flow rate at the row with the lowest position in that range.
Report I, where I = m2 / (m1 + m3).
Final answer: 0.050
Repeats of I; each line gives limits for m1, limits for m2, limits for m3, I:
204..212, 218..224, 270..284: 0.074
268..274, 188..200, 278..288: 0.048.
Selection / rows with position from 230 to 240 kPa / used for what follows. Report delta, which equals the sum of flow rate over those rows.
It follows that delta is 250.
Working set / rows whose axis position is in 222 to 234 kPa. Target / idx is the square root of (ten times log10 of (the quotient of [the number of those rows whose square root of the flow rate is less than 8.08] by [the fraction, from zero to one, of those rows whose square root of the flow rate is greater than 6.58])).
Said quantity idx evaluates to 2.8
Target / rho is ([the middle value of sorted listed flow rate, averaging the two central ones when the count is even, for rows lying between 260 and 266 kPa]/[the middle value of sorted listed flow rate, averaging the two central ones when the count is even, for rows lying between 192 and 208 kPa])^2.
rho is 3.0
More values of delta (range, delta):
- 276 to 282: 208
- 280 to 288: 279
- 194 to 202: 154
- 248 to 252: 111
